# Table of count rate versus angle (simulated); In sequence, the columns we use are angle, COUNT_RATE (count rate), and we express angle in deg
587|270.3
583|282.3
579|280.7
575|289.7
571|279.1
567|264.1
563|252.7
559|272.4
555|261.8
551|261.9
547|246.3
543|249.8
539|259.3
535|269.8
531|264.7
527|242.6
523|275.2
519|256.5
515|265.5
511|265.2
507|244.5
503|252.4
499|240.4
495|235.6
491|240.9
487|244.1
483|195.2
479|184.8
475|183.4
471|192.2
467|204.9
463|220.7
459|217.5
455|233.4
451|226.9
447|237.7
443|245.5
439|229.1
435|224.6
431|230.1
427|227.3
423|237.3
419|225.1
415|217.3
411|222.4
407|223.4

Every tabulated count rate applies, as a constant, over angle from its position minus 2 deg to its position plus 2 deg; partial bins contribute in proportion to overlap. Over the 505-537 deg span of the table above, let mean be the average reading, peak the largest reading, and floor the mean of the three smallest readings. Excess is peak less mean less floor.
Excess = -233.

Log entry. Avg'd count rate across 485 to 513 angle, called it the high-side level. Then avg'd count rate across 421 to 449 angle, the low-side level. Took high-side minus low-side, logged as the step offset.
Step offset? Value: 13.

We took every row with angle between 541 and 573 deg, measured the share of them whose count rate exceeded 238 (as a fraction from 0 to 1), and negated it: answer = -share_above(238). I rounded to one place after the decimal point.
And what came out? -1.0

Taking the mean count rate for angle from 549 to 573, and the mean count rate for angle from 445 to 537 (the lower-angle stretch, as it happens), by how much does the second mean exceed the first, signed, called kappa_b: -31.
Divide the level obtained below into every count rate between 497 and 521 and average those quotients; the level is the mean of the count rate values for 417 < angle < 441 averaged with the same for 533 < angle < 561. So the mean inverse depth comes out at 0.96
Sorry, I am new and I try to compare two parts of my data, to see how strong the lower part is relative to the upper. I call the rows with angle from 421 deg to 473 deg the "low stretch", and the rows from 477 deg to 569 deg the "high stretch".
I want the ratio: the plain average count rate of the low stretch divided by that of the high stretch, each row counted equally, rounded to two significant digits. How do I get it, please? 0.90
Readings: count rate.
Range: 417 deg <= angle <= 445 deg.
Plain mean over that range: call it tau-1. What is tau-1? 231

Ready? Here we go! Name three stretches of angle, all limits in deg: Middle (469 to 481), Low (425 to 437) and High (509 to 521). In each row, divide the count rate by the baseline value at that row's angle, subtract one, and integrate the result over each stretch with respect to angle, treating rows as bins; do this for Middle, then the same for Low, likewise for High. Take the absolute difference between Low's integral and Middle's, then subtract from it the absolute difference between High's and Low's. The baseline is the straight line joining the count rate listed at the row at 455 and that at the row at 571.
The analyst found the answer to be 2.8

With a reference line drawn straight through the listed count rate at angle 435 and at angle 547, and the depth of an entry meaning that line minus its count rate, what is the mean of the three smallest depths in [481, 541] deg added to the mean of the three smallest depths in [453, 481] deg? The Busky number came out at -23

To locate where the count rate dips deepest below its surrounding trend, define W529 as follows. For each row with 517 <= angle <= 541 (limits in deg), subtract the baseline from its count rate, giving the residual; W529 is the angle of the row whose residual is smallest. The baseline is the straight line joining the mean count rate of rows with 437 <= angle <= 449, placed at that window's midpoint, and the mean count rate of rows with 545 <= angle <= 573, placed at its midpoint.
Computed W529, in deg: 527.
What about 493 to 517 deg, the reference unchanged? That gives 495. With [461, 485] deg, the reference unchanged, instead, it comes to 475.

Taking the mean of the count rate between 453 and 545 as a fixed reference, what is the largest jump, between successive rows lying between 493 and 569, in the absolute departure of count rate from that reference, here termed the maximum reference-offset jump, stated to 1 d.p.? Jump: 32.6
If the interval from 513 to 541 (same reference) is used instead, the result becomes 32.6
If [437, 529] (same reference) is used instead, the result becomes 33.6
